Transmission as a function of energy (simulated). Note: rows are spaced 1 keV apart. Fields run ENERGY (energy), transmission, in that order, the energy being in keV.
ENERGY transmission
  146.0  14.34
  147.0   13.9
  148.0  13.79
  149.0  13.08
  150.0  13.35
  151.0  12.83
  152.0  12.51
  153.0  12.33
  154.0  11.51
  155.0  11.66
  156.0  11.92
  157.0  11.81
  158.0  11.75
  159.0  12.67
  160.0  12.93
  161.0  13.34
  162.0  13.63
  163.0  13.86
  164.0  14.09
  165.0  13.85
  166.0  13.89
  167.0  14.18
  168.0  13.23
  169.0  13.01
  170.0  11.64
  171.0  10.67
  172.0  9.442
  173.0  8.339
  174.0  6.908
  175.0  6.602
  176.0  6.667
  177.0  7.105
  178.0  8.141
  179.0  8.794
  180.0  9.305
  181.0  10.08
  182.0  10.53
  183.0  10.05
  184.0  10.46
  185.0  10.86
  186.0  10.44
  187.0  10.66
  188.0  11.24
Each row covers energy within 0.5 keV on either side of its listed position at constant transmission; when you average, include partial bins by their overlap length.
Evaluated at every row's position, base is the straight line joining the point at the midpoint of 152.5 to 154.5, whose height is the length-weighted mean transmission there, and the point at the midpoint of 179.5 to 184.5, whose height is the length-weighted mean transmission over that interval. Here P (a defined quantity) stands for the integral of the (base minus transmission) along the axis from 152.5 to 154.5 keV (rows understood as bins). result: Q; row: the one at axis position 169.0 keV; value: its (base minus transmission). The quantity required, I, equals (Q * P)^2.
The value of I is 0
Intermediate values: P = 0.0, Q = -2.1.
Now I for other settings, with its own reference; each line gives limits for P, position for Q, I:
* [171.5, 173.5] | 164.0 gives 106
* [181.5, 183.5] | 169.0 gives 1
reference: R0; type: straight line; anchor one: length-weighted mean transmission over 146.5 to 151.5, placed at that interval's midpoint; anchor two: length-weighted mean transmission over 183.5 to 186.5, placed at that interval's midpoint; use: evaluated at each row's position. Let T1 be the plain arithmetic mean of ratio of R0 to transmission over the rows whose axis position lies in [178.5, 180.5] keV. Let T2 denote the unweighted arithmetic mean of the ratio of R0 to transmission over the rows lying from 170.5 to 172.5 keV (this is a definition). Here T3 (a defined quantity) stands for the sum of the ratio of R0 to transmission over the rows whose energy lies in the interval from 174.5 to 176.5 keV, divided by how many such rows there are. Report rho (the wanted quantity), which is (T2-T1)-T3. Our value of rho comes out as -1.76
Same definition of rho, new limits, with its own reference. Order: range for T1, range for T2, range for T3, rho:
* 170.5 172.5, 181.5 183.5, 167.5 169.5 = -1.02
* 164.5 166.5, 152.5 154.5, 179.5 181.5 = -0.91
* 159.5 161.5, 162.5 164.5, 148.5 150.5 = -1.08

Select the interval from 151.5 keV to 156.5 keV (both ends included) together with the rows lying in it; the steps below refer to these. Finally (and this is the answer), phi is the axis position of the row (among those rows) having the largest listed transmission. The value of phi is 152.0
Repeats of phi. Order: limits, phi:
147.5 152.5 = 148.0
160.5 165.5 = 164.0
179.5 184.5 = 182.0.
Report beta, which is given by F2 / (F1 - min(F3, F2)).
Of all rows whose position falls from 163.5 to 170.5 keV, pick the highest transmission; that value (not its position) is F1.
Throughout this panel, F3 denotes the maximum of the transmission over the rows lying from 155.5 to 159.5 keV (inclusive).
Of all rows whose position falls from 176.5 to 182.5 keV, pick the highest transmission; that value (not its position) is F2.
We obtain 3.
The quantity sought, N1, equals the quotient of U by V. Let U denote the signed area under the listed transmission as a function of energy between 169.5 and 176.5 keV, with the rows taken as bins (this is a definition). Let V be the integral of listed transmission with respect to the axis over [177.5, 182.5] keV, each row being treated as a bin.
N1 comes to 1.29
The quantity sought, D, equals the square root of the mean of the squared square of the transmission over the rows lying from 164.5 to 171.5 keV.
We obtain 171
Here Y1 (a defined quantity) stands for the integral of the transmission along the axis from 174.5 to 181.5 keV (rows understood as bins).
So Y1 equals 57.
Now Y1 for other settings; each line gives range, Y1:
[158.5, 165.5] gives 94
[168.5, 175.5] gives 67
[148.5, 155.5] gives 87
